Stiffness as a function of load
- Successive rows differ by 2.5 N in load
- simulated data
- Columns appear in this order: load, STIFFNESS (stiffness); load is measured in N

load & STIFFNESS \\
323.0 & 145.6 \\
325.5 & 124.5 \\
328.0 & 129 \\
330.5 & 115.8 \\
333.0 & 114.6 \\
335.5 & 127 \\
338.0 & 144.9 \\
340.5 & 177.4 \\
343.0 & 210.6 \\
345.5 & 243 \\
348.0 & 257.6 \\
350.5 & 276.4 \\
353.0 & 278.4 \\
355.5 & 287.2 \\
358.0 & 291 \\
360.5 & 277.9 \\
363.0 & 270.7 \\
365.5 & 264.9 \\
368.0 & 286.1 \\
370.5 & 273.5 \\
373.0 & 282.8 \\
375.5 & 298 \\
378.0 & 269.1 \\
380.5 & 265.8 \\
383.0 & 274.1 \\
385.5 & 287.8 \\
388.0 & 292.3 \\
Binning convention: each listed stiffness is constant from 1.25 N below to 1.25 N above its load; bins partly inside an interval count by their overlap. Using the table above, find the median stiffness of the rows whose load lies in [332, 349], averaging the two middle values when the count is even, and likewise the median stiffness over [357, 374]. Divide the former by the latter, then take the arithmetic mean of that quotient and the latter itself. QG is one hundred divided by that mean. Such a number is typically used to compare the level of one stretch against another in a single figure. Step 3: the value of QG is 0.718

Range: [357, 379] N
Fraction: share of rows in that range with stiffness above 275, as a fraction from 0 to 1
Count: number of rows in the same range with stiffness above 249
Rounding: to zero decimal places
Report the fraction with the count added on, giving 10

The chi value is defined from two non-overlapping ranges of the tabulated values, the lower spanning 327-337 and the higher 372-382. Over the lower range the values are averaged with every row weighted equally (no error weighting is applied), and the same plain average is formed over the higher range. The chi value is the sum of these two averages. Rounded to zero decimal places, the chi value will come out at 401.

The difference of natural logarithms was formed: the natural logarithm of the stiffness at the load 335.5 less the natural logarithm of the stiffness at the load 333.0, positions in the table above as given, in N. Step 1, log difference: 0.10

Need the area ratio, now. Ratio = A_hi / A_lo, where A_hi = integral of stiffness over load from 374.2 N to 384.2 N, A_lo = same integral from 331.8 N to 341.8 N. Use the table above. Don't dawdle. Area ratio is 1.96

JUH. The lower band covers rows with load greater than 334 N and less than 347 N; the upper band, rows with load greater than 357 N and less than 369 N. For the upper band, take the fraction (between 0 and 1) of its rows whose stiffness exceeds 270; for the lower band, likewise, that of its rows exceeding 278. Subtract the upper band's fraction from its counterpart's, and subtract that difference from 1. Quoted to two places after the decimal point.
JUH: 1.80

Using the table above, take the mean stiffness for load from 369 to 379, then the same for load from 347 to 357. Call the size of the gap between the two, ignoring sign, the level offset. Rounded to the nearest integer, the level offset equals 6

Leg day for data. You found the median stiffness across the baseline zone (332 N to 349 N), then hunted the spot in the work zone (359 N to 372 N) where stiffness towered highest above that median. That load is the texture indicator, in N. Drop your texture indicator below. 368.0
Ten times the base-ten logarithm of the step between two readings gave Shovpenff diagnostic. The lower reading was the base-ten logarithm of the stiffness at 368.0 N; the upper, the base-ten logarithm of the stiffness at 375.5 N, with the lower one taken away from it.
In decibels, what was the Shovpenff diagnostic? -18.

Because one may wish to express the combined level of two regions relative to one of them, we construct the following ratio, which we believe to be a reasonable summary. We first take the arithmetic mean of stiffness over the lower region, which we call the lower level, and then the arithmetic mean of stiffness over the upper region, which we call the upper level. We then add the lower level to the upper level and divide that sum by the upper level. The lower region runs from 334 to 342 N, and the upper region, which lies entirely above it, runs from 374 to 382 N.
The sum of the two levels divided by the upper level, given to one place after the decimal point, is 1.5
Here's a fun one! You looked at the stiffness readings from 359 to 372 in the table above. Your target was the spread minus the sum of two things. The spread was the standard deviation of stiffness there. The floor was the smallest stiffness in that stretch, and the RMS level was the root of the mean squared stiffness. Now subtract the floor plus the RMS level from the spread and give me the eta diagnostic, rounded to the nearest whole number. -532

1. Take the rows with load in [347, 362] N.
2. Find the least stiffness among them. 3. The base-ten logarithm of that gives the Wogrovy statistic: 2.41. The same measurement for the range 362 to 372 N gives 2.42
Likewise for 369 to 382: 2.42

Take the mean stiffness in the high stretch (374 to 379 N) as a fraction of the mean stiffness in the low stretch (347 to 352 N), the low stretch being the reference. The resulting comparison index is 1.06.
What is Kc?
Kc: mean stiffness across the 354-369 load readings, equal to 280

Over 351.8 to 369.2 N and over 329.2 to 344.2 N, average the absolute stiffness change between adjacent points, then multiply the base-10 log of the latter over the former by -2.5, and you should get -0.7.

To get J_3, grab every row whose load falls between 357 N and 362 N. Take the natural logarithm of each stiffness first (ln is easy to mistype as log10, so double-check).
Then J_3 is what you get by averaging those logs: 5.65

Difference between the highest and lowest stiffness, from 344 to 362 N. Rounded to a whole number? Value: 48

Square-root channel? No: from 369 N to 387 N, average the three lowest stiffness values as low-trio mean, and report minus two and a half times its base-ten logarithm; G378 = -6.08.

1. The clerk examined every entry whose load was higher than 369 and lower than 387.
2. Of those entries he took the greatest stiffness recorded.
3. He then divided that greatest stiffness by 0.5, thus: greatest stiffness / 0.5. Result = 596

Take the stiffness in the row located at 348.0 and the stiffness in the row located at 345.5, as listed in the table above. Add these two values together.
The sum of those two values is 501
